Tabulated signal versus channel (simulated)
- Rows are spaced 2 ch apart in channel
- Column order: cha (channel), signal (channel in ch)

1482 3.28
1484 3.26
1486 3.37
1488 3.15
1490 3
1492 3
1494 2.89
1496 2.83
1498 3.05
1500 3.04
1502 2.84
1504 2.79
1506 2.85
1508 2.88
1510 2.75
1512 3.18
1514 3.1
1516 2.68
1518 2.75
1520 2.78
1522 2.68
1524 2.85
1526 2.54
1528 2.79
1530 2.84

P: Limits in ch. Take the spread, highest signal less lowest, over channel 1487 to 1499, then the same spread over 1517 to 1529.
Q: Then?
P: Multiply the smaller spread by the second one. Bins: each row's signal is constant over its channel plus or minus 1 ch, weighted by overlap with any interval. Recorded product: 0.10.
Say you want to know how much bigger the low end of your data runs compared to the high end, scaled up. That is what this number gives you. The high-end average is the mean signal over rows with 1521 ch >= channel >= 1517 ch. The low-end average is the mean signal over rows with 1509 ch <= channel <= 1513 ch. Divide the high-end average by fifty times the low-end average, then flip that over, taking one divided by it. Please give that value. 53.6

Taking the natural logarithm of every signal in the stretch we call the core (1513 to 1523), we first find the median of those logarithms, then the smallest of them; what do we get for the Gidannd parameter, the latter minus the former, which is -0.03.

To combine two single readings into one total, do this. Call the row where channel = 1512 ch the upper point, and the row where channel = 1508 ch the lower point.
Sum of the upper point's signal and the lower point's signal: 6.06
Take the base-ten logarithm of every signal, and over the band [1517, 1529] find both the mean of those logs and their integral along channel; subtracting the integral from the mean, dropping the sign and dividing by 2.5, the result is 1.9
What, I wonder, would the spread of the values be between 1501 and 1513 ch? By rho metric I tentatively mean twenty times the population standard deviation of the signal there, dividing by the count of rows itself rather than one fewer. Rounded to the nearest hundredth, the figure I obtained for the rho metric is 2.80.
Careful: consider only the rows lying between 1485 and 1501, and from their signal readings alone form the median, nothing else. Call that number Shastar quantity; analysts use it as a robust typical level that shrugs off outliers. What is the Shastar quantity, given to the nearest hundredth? 3.02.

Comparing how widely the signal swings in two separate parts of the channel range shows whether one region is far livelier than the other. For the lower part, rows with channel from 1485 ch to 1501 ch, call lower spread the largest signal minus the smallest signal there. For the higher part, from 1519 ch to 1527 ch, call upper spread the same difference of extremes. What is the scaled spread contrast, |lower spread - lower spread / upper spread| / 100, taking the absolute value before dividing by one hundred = 0.012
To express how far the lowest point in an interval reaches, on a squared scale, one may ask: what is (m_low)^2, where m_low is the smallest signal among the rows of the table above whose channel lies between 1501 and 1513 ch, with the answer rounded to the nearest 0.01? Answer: 7.56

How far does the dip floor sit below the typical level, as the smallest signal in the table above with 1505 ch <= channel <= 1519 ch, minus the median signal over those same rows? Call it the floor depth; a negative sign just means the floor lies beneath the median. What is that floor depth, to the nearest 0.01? -0.17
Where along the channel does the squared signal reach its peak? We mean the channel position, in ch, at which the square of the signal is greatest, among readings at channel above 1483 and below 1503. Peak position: 1486 ch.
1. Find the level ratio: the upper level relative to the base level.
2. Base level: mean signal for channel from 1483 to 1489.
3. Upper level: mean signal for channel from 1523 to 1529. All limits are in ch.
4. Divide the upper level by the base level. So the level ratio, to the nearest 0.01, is 0.84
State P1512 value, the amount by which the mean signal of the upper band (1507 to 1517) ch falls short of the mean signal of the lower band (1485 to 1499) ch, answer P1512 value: 0.12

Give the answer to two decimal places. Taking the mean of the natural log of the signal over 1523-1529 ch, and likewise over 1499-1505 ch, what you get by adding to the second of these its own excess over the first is 1.12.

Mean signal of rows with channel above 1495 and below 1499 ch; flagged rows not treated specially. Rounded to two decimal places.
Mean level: 2.94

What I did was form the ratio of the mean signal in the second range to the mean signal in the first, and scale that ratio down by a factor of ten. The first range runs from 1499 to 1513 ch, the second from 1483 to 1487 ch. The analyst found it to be 0.114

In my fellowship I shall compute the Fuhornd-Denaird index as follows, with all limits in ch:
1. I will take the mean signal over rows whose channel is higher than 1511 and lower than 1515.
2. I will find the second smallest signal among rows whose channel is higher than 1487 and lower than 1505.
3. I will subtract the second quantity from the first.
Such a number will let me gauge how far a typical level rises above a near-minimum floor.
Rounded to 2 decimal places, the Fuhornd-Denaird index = 0.31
